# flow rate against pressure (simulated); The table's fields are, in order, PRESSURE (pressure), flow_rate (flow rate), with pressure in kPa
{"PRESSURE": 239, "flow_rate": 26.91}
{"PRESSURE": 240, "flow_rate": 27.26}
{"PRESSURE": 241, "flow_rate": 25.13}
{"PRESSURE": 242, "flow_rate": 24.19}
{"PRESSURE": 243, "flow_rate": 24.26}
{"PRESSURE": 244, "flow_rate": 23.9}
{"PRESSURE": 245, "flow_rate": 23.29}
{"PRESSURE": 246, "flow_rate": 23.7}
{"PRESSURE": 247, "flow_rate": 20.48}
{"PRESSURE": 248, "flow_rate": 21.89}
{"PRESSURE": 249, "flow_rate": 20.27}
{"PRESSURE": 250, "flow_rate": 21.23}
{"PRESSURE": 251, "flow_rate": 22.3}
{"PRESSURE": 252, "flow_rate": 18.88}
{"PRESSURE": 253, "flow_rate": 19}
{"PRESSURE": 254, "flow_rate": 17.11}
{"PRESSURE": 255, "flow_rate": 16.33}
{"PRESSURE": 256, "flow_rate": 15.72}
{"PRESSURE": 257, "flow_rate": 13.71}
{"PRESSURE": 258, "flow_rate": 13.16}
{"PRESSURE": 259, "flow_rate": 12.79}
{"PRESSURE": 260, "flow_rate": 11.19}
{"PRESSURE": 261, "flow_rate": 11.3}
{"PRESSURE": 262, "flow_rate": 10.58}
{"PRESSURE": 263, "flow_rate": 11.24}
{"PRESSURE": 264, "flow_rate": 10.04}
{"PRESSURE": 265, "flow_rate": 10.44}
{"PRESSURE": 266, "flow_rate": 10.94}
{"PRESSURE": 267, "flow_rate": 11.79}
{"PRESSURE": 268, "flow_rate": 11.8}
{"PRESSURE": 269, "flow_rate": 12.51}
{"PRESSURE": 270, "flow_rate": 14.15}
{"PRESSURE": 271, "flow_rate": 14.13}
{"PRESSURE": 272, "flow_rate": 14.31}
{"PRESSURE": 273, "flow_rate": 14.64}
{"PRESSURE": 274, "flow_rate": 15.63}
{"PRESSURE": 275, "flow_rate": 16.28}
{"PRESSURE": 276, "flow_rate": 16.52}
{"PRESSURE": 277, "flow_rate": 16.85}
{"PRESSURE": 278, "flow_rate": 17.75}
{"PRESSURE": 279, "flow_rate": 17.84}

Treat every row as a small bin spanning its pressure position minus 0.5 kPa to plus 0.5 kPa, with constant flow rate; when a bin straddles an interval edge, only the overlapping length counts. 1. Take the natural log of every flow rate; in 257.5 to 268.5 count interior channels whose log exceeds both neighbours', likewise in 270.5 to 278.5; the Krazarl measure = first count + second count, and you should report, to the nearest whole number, 2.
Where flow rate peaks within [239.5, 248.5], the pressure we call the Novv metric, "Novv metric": 240 kPa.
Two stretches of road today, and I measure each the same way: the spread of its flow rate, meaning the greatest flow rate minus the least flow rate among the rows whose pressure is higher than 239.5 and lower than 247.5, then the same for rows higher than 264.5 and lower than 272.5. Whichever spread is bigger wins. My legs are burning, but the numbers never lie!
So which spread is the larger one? 6.8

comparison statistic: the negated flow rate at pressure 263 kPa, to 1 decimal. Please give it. -11.2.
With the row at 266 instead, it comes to -10.9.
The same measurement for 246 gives -23.7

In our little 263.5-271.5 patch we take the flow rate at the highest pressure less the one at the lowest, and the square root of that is 2.0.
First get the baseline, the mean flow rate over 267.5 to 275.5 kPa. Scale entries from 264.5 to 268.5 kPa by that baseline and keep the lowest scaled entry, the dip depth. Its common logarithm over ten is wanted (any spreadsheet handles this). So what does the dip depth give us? -0.013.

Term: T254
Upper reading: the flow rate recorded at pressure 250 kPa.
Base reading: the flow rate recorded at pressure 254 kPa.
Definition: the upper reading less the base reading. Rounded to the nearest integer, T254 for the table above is 4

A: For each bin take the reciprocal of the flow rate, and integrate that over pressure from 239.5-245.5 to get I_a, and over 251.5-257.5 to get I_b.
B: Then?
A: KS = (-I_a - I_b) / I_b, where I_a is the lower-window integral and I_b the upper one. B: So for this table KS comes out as -1.67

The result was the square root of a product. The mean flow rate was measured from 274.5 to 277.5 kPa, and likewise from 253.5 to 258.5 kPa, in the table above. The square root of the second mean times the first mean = 15.9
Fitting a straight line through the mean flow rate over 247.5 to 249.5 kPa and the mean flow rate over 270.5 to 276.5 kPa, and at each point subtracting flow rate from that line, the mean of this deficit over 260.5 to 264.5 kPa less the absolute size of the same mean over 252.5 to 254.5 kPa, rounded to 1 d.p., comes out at 5.2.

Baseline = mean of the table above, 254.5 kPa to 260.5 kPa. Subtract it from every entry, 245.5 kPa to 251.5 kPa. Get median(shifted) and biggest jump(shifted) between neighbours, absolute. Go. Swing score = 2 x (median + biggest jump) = 22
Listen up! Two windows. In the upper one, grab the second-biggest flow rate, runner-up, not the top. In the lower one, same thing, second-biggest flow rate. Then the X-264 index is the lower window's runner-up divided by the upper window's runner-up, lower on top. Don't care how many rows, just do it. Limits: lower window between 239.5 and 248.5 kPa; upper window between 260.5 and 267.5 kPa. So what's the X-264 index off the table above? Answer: 2.2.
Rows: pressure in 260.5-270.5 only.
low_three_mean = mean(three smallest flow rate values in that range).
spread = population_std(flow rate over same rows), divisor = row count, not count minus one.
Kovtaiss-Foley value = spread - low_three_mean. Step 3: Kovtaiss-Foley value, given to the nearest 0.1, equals -9.2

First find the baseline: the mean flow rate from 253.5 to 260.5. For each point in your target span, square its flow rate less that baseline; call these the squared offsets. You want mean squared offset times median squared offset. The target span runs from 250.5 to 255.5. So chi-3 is 505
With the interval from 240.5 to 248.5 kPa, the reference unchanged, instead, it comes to 7617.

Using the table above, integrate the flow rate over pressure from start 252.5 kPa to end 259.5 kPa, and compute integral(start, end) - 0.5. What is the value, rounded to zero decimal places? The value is 107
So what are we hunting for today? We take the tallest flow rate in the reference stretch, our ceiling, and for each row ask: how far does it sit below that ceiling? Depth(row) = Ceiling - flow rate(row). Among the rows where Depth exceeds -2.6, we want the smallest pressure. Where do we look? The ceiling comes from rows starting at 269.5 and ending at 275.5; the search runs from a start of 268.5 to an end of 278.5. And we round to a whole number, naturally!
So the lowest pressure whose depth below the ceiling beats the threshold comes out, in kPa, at 269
